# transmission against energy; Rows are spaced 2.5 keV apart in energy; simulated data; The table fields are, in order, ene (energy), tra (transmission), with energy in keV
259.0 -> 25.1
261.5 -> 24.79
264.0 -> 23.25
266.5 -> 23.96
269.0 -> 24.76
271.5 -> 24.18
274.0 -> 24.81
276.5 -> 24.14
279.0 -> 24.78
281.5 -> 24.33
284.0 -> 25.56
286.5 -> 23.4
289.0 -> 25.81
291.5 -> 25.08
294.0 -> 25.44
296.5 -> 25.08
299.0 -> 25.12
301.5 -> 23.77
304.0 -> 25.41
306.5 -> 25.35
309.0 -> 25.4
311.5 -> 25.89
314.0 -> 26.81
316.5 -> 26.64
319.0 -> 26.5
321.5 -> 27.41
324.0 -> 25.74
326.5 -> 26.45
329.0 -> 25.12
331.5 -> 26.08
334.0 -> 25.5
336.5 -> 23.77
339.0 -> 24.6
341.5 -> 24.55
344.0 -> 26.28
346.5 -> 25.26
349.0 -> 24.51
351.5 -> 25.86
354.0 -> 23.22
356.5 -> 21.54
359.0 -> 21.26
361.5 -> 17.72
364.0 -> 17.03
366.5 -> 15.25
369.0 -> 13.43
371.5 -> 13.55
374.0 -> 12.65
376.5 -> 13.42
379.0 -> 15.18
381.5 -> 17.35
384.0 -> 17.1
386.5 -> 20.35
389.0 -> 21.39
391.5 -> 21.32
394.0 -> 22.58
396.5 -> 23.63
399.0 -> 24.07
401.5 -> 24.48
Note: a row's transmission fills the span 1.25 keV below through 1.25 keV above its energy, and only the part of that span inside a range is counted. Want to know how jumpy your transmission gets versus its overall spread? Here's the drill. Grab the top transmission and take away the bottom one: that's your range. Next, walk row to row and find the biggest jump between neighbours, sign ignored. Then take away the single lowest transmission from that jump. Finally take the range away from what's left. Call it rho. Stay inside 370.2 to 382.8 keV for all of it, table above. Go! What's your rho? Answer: -15.2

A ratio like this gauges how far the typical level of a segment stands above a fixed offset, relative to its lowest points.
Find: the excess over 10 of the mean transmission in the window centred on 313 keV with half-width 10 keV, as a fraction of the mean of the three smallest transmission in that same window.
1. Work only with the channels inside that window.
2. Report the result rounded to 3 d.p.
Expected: 0.637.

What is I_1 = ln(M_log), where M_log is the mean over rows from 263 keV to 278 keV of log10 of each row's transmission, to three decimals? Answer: 0.325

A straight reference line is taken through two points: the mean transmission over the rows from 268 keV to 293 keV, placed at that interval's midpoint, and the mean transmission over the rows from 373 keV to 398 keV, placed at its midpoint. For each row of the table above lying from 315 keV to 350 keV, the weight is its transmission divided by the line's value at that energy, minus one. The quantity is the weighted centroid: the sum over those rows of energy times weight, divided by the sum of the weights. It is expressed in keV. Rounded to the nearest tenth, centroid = 332.9 keV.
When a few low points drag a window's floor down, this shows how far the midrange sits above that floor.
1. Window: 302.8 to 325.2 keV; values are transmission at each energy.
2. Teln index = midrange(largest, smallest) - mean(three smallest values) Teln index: 1.0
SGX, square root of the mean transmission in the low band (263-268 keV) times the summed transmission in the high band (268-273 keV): 34.0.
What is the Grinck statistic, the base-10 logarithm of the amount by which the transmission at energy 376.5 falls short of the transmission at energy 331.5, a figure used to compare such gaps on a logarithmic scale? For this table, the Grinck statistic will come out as 1.1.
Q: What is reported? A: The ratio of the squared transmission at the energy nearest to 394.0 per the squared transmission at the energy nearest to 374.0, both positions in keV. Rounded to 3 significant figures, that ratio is 3.19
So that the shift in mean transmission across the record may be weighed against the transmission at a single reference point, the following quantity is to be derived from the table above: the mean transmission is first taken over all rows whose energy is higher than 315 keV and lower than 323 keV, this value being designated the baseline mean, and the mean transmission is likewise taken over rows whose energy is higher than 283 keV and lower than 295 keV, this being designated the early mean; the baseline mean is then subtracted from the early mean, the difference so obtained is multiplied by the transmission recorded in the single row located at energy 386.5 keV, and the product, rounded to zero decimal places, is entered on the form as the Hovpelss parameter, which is -36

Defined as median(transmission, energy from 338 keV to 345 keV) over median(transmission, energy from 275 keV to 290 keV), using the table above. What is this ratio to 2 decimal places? 1.00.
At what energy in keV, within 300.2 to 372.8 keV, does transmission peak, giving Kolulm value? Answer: 321.5 keV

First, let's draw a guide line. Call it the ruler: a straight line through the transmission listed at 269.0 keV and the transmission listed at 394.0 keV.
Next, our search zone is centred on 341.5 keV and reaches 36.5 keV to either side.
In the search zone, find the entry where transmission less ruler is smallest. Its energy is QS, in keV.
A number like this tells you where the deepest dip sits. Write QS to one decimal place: 374.0 keV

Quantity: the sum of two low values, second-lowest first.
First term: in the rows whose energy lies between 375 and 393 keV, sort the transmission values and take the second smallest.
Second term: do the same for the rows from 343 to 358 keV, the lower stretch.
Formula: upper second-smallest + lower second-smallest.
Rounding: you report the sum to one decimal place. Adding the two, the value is 38.4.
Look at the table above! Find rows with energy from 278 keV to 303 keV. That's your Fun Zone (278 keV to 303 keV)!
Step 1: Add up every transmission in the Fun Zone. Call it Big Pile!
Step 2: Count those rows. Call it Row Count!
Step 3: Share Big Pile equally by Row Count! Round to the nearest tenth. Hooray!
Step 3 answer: 24.8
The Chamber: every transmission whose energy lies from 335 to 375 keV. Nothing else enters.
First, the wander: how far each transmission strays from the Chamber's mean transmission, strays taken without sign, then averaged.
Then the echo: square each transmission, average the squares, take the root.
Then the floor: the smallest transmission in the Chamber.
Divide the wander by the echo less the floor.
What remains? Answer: 0.50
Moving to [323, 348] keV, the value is 0.43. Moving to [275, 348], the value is 0.37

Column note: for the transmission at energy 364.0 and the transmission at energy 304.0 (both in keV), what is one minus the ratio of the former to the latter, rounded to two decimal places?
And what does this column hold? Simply 0.33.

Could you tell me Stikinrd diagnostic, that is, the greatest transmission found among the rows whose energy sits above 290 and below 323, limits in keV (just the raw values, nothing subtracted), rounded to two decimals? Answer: 27.41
